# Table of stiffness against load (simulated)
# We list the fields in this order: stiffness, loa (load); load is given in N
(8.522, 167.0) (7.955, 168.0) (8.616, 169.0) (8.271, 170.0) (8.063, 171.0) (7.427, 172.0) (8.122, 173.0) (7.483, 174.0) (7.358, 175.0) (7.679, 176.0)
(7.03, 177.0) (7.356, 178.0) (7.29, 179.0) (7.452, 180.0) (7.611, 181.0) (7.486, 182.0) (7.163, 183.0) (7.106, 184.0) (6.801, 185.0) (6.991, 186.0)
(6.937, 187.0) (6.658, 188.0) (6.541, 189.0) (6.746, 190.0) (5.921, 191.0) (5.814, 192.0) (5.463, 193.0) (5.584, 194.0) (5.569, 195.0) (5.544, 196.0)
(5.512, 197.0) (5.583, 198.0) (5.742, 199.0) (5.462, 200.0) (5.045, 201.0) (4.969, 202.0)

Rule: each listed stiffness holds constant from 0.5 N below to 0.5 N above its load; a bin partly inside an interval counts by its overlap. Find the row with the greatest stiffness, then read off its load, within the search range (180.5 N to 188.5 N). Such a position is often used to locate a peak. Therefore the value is 181.0 N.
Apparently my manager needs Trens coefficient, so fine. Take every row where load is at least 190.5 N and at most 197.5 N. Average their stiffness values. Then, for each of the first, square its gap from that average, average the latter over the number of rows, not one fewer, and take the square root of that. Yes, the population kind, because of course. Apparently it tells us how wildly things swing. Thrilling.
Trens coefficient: 0.16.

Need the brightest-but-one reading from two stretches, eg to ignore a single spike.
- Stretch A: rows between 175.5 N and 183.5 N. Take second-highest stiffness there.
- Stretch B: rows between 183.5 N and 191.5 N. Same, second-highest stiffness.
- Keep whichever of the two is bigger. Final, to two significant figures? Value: 7.6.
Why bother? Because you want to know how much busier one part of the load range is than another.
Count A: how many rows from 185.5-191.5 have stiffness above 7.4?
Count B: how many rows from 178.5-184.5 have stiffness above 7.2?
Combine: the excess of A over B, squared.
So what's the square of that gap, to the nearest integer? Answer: 16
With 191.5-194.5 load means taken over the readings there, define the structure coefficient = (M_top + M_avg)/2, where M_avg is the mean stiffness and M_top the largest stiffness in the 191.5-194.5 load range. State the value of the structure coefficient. 5.7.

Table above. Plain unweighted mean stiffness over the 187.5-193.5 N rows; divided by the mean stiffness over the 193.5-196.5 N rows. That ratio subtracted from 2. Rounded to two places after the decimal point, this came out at 0.89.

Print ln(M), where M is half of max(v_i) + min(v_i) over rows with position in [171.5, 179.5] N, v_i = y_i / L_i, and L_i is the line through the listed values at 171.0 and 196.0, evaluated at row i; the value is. -0.02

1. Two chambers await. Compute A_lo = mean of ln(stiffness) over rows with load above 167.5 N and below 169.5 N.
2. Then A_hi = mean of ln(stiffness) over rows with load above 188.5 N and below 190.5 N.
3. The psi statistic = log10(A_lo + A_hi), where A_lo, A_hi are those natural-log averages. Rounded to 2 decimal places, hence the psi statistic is 0.60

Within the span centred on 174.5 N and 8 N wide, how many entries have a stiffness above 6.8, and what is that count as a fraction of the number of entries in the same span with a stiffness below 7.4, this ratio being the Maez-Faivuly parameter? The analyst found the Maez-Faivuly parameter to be 2.7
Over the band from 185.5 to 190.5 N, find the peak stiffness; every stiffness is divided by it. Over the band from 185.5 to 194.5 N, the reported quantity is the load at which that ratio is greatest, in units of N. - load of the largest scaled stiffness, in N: 186.0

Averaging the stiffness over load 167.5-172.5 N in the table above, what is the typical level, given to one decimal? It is 8.1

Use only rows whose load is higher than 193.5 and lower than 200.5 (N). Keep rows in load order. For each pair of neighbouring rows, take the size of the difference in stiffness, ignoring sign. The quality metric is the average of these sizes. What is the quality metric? 0.10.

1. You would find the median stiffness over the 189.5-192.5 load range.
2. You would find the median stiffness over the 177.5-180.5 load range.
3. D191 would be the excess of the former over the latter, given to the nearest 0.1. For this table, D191 -1.4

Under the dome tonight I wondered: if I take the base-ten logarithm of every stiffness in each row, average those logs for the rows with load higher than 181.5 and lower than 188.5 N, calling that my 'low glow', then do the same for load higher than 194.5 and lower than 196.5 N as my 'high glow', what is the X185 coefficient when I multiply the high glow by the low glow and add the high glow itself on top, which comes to 1.37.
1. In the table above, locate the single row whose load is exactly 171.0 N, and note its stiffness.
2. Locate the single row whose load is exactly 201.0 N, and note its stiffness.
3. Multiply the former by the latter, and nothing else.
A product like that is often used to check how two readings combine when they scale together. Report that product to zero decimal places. 41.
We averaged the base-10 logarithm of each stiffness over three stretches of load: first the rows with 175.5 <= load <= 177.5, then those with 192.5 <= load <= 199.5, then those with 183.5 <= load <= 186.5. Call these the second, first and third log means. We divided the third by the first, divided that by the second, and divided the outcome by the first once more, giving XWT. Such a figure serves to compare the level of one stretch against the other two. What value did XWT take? 1.75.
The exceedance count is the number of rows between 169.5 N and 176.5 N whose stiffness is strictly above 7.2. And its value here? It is 7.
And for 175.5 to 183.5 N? 6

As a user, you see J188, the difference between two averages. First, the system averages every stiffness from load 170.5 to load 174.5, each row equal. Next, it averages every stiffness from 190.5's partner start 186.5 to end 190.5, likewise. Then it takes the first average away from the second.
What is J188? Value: -1.1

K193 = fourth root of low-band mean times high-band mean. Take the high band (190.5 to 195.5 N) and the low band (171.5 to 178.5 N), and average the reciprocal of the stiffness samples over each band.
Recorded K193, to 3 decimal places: 0.392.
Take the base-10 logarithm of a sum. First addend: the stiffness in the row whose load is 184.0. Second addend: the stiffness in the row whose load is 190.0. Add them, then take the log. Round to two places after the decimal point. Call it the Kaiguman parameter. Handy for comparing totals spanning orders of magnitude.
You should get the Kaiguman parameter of 1.14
